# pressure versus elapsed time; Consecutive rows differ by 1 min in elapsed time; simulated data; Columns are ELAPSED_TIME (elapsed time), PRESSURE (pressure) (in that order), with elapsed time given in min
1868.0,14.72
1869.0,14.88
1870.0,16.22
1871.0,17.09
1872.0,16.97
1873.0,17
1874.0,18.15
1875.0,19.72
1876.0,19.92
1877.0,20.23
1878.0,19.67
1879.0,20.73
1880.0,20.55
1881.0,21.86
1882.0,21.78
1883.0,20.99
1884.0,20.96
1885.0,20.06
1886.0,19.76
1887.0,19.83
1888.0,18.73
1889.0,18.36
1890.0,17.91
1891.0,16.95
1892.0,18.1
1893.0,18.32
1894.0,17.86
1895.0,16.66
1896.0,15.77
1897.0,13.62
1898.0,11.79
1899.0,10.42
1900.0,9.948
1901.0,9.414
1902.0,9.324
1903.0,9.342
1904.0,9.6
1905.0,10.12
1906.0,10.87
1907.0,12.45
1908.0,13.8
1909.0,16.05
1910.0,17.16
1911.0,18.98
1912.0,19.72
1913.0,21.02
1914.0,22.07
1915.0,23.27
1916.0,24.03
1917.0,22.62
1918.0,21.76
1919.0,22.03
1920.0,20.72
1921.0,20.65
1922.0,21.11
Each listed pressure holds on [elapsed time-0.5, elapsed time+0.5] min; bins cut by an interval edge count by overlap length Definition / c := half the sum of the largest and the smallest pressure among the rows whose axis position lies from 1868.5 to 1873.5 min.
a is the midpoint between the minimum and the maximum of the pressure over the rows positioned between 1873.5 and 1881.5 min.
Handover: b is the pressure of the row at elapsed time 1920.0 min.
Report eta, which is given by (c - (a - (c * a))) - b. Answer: 295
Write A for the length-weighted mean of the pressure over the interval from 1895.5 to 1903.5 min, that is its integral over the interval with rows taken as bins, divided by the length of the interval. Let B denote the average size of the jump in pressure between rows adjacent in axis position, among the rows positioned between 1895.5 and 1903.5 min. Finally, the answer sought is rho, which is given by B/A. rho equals 0.08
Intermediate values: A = 11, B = 0.9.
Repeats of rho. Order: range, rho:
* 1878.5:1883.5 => 0.03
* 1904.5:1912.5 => 0.09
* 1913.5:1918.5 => 0.05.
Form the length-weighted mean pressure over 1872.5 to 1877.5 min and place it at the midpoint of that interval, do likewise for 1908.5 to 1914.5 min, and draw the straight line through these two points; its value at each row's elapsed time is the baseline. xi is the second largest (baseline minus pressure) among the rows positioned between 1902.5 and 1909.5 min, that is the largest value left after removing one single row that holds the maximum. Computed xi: 10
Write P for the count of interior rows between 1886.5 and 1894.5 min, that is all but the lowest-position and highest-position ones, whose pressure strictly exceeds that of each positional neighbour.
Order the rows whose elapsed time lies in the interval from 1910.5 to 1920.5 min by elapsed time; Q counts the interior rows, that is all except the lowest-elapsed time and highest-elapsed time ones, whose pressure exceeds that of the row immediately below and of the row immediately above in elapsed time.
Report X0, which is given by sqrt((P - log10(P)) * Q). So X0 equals 1.4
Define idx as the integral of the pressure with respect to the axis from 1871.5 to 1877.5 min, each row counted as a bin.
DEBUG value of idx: 112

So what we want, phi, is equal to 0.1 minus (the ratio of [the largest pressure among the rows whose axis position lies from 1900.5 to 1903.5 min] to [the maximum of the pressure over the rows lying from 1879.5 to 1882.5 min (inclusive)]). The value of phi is -0.3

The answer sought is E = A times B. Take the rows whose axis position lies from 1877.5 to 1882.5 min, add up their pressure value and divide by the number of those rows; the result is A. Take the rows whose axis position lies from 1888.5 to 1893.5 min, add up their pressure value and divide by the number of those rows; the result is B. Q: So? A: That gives 375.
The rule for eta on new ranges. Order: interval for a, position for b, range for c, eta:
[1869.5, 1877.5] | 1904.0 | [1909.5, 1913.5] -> 339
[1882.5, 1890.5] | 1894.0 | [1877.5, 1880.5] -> 376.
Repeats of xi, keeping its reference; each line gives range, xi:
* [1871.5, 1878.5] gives 2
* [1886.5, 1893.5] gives 1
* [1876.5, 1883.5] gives -1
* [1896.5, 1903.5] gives 10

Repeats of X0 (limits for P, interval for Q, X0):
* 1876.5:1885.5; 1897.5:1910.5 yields 0.0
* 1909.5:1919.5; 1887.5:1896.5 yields 1.0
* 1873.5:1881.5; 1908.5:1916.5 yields 0.0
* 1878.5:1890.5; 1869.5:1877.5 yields 1.3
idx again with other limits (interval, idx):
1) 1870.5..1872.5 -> 34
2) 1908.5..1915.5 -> 138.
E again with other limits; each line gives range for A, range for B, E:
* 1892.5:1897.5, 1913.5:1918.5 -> 374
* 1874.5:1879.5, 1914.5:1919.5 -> 456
